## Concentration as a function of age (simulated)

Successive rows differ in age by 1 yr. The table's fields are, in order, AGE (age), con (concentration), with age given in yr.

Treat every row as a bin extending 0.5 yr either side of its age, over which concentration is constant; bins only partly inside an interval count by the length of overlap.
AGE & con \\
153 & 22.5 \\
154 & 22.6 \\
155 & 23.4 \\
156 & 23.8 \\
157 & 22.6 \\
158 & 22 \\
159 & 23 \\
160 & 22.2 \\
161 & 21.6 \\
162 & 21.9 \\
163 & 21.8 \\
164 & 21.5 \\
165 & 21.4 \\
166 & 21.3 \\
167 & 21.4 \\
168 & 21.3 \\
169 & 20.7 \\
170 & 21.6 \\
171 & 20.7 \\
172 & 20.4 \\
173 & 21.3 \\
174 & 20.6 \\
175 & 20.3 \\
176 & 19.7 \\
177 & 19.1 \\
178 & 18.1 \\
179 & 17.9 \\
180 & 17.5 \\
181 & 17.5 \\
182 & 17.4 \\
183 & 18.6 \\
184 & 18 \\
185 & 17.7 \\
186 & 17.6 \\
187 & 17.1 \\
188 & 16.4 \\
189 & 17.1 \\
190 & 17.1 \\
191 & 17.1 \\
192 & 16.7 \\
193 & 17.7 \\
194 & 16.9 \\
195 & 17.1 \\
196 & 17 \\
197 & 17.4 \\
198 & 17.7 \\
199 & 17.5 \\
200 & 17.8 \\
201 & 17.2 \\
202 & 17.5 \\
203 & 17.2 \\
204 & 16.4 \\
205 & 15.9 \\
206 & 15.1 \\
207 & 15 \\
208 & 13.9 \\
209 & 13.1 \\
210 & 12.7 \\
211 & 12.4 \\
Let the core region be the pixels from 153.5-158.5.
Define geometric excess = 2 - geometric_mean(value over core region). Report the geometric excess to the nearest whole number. -21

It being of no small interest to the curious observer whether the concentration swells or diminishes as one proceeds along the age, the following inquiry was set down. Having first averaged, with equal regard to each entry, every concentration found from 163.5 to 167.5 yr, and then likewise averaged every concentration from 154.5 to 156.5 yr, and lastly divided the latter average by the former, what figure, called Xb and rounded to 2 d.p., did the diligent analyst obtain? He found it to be 1.10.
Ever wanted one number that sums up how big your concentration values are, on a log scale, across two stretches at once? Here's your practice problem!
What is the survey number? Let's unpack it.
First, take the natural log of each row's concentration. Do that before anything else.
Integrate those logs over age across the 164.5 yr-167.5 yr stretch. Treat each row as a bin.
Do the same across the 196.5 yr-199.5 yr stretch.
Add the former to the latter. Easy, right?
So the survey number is 17.78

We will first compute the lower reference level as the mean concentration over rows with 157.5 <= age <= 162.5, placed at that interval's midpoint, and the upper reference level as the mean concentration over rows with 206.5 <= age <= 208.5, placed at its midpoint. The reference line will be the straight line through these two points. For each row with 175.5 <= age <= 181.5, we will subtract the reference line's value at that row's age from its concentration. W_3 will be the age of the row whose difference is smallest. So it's 180 yr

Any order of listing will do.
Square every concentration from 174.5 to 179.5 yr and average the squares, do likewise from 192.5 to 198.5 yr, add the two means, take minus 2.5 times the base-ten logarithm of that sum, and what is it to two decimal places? -7.05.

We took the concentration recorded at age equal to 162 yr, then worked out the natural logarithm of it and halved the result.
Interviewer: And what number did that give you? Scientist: 1.54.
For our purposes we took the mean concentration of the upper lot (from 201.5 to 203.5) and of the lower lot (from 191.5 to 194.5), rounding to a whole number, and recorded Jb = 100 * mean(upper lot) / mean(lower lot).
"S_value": 101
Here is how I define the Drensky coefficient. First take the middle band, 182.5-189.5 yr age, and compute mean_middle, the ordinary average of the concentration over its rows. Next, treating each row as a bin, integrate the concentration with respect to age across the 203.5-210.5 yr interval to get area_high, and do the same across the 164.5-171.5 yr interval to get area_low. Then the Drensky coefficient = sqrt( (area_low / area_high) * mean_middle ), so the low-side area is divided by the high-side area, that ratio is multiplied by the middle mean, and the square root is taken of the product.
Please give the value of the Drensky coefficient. 5.0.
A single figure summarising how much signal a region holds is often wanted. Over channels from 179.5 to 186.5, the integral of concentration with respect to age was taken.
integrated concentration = 124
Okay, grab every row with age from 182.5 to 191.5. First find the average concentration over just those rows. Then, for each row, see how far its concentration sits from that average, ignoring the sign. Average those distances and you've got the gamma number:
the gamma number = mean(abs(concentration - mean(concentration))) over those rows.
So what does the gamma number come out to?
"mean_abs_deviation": 0.50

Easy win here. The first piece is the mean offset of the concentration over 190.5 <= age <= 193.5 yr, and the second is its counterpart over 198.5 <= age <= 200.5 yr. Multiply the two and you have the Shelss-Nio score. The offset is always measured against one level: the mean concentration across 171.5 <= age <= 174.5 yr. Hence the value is 11.2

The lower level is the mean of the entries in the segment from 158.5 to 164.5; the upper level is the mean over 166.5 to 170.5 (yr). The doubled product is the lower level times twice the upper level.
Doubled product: 935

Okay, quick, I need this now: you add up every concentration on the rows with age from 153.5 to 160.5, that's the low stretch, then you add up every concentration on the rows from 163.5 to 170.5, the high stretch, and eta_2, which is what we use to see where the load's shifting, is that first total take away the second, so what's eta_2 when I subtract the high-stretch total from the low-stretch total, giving 10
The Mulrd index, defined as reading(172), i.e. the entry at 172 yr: 20.4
